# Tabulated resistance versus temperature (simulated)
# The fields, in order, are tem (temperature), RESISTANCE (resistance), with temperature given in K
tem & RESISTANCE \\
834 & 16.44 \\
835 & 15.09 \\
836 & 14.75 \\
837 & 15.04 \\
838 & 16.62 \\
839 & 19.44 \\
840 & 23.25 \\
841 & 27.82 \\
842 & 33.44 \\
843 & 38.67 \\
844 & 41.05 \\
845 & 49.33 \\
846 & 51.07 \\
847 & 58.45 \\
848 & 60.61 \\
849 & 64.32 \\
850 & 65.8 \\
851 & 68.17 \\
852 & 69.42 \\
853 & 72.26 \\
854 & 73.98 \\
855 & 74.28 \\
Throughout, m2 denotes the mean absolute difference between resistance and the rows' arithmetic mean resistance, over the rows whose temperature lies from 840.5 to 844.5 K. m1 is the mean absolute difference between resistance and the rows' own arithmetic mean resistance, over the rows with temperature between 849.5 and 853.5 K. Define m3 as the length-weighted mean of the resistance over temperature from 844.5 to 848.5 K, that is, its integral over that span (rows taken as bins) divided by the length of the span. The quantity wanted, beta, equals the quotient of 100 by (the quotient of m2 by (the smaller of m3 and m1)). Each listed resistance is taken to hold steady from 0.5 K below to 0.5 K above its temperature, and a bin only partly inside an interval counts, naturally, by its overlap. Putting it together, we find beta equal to 42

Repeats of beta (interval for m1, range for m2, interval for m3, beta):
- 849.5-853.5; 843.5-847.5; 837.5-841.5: 40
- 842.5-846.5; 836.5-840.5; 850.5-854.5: 187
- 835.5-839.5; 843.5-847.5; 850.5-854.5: 33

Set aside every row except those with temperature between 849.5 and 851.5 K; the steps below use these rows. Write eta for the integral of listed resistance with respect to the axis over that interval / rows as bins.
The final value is 134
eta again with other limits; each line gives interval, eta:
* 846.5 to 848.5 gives 119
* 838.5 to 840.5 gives 43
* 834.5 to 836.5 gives 30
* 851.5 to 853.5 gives 142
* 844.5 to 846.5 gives 100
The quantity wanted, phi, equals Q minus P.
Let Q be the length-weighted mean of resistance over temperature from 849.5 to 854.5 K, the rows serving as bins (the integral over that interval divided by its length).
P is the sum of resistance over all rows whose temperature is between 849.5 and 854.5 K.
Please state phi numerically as -280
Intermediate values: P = 350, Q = 70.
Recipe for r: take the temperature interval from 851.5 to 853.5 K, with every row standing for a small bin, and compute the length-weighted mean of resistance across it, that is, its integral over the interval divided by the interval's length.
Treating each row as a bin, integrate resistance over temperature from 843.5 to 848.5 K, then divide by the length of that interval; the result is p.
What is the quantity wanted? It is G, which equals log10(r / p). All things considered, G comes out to 0.1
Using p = 52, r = 71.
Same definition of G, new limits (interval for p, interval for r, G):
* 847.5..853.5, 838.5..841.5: -0.5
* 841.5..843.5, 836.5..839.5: -0.3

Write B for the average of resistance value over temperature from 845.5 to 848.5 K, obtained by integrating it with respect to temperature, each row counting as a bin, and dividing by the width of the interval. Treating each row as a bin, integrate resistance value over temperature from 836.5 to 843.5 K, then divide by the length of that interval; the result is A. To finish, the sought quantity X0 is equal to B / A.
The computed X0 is 2.3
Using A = 25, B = 57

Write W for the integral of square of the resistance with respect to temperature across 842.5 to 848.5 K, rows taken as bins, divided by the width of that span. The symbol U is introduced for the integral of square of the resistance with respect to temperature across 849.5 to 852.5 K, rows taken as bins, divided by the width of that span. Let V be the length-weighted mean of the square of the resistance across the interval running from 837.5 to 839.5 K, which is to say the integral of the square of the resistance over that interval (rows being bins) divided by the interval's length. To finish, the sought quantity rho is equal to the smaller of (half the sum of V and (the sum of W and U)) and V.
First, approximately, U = 4599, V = 327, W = 2552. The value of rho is 327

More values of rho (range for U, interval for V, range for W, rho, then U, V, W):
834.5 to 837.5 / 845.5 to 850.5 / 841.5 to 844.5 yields 2645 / 224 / 3633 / 1433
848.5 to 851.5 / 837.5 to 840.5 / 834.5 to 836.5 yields 398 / 4371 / 398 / 223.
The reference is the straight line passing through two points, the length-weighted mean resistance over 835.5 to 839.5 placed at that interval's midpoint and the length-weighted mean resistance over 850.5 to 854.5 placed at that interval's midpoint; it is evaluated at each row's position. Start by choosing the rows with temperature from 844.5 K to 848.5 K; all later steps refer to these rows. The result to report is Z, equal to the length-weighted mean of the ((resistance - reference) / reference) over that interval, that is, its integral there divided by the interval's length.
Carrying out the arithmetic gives 0.12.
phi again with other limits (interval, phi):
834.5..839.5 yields -65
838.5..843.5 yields -114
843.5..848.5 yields -208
